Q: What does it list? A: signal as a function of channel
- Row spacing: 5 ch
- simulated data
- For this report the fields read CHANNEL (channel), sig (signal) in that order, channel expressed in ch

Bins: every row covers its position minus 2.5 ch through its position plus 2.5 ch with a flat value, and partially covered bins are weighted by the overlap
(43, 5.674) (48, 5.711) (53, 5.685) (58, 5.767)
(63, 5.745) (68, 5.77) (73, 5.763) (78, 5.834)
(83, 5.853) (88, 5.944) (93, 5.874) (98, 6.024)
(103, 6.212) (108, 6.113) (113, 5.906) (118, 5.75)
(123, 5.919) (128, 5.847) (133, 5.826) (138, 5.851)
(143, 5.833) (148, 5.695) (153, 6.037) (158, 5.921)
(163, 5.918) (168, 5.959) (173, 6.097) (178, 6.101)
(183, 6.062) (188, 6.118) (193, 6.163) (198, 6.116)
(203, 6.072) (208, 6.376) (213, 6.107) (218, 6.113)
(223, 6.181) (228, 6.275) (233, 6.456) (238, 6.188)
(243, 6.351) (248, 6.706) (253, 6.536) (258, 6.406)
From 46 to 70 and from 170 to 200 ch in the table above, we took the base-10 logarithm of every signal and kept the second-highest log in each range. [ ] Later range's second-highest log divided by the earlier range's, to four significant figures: 1.034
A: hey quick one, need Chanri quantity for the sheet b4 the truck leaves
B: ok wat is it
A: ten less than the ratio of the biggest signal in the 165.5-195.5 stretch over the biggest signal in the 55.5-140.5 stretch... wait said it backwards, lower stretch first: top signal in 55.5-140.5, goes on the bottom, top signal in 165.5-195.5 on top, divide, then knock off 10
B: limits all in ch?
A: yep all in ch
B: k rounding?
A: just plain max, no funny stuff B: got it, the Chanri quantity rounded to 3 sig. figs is -9.01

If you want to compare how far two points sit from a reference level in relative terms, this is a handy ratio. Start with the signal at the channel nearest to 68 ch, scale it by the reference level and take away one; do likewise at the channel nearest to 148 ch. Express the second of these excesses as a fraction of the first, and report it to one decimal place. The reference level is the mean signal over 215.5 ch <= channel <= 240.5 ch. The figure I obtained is 1.2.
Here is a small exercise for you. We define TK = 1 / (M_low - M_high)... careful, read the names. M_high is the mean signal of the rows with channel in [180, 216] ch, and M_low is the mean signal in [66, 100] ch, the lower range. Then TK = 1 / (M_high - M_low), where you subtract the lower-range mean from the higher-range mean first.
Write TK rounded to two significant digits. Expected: 3.6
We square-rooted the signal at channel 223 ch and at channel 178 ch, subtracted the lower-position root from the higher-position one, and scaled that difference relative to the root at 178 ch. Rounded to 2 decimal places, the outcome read 0.01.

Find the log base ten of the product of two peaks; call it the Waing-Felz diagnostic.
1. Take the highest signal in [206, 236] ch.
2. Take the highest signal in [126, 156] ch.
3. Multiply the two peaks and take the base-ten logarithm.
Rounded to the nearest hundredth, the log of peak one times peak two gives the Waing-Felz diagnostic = 1.59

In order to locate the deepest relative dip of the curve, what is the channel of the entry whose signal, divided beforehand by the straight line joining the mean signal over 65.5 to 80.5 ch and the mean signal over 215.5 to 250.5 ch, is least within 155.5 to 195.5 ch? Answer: 163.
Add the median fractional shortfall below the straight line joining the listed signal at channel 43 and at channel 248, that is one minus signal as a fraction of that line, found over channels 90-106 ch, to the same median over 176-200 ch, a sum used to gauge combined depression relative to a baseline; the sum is 0.032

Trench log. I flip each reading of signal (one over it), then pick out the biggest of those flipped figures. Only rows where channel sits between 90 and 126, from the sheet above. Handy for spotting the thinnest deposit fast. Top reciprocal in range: 0.174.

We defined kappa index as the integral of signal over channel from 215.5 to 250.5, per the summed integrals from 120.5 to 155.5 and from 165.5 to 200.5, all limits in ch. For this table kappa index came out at 0.529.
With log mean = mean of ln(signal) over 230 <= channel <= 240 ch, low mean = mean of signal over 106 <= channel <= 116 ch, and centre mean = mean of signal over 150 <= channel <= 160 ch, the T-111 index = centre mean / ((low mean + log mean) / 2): 1.52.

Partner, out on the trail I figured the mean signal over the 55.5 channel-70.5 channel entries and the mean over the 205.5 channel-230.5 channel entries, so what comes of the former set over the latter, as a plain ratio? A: 0.93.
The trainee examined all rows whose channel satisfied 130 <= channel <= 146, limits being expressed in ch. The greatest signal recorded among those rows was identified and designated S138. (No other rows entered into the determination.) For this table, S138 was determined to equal 5.851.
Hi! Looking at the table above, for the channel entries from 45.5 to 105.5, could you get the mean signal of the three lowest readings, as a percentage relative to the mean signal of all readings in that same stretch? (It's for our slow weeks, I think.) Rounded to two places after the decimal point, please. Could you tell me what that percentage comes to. 97.69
